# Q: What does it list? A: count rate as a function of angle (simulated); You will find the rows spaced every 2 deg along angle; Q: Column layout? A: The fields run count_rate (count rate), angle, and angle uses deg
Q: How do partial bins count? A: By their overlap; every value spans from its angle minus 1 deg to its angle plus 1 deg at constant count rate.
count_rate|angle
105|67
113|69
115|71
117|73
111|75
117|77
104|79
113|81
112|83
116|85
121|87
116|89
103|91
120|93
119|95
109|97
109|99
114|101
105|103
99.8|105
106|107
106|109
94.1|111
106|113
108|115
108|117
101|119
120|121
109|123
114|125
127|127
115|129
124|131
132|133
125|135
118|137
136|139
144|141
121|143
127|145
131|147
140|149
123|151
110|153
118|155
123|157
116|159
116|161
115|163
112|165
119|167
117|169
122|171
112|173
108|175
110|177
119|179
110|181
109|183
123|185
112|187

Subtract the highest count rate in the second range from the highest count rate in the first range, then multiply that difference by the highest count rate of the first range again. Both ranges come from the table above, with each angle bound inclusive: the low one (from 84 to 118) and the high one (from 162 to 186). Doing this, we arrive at -242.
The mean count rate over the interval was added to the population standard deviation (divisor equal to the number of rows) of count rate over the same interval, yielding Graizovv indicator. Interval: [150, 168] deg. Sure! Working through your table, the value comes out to 121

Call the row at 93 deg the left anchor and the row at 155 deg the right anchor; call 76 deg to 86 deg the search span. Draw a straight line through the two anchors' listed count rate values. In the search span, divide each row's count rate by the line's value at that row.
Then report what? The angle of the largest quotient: 77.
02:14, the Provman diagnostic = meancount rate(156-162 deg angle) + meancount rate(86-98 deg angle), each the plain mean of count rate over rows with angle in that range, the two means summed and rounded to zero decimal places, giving 233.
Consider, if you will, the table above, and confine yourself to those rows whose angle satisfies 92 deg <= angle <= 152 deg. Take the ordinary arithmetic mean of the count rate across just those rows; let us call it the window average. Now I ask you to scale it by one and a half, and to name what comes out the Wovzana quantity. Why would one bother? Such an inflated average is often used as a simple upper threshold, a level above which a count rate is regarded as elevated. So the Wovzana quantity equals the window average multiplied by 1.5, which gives 176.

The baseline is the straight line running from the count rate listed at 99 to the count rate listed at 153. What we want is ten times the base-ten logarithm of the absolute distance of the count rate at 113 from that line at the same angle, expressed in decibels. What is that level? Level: 5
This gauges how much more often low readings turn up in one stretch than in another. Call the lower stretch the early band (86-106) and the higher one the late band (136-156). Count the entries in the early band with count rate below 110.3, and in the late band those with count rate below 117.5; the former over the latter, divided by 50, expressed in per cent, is 10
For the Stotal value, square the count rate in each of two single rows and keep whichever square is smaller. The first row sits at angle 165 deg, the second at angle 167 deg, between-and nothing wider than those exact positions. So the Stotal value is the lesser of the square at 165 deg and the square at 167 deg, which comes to 12544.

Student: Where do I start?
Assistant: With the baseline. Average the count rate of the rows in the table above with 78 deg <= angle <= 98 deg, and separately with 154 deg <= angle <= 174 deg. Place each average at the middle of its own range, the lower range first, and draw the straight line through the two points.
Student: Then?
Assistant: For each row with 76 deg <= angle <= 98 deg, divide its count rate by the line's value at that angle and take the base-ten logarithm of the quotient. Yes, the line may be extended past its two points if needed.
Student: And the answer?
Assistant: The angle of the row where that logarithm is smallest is 91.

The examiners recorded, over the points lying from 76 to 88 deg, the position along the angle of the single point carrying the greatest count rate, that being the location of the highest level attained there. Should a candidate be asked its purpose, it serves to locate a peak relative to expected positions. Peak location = 87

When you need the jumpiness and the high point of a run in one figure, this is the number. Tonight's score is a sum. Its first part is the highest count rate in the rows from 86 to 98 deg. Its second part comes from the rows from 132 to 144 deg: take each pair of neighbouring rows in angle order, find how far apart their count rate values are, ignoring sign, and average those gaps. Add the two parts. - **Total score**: 134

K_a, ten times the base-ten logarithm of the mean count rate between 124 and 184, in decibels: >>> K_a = 20.8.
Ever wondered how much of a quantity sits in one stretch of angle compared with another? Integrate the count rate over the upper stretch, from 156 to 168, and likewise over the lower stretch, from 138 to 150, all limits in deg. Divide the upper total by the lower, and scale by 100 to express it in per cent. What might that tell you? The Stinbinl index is 88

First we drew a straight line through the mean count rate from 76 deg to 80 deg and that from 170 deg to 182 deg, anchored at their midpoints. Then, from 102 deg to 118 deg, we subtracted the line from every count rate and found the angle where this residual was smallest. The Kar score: 111 deg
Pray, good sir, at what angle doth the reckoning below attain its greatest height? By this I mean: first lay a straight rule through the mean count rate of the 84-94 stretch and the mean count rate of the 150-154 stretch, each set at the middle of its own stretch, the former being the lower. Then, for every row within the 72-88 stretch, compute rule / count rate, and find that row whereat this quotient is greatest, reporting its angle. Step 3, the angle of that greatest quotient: 79 deg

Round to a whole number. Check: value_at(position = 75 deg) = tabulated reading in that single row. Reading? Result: 111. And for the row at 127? 127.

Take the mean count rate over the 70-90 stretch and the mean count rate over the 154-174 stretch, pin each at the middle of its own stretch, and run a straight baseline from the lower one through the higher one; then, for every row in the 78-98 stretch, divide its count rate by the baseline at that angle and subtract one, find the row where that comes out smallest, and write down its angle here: 91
